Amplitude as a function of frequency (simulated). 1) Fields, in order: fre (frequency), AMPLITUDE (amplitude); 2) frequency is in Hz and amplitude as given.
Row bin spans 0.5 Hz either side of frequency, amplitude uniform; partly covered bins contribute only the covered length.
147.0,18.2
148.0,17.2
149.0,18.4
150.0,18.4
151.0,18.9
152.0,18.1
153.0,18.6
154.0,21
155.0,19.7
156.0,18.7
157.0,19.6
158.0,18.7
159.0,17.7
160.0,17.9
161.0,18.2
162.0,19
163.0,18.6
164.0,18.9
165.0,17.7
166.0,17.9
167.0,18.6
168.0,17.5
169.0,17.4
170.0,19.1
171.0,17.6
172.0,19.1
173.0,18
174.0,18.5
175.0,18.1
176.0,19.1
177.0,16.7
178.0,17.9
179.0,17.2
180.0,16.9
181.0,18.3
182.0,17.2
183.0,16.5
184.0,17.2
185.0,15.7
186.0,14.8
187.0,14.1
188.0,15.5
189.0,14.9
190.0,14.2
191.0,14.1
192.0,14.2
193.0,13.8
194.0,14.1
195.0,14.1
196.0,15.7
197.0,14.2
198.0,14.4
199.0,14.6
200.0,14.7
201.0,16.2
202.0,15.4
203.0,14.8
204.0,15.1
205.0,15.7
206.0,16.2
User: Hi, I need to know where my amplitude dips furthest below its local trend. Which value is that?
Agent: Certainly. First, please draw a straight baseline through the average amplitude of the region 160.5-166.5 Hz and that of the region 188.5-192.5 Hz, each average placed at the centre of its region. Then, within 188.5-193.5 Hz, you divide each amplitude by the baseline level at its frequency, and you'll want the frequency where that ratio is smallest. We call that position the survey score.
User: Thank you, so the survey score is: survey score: 190.0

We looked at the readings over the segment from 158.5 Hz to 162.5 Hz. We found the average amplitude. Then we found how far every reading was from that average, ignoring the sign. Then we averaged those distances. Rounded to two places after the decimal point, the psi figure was 0.40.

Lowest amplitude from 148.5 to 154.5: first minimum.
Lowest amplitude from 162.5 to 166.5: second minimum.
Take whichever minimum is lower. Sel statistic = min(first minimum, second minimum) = 17.7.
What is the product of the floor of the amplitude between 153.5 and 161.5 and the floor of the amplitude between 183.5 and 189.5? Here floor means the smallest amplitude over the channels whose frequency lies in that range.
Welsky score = 250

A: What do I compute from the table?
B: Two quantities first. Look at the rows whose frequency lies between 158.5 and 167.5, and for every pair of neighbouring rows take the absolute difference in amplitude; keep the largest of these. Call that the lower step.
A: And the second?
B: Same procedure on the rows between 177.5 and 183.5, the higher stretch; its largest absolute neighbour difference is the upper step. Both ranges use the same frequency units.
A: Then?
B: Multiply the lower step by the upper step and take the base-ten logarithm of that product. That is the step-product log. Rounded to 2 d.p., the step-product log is 0.23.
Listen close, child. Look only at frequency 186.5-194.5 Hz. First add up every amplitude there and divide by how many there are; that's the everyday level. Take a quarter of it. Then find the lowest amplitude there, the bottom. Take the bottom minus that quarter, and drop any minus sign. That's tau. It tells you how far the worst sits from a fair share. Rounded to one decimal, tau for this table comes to 10.2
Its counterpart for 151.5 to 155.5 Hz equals 13.3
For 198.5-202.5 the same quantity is 10.8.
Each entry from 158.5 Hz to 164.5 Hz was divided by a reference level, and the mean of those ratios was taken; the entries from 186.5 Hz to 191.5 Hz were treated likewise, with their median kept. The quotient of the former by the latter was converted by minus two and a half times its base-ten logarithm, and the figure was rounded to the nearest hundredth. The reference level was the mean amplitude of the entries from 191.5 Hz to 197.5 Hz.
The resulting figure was -0.28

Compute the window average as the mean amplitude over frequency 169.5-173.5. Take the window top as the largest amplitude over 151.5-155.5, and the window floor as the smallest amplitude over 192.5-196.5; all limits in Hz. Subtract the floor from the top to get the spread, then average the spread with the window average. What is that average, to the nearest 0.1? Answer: 12.8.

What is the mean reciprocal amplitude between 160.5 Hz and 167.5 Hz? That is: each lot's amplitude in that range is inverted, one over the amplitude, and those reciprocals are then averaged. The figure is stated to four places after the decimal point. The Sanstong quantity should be 0.0543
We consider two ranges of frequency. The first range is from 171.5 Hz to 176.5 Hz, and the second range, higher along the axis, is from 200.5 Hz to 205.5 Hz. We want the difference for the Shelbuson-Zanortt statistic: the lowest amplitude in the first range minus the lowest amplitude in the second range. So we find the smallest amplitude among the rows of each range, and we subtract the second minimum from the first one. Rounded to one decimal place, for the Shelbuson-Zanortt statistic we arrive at 3.2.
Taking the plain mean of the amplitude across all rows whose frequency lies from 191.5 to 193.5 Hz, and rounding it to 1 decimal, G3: 14.0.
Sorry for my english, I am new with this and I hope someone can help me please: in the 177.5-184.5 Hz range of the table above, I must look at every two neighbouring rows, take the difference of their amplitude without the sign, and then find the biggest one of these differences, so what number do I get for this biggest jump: 1.40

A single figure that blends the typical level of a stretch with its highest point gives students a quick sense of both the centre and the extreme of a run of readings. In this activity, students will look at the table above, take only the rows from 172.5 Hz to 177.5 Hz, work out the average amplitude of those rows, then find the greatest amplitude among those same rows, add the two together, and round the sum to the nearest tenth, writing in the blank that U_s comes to 37.2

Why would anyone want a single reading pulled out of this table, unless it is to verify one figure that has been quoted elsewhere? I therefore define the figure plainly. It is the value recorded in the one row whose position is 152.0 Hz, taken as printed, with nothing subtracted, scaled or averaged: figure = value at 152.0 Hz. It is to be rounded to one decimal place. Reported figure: 18.1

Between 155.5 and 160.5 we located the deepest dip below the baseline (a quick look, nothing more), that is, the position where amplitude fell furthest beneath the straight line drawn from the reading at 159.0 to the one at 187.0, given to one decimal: 159.0 Hz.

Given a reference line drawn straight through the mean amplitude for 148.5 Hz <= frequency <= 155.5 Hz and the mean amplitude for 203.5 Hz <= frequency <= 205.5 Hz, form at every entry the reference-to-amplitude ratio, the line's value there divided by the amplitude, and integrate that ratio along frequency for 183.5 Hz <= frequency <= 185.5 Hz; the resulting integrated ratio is 2.04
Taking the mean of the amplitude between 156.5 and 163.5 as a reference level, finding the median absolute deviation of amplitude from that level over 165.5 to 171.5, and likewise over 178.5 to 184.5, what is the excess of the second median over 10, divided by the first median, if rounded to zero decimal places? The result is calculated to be -11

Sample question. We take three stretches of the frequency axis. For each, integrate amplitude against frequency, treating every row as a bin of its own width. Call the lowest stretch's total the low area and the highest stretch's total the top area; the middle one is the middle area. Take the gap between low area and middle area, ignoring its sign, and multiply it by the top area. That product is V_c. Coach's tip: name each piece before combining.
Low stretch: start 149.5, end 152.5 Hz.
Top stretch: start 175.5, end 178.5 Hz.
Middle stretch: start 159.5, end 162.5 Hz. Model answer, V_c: 16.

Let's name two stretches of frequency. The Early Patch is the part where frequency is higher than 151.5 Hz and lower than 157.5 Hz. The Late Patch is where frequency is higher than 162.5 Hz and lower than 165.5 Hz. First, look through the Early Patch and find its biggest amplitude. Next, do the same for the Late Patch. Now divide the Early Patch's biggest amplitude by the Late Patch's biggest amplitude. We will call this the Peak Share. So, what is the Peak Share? 1.11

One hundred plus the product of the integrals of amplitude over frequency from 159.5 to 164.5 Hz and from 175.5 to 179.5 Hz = 6665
